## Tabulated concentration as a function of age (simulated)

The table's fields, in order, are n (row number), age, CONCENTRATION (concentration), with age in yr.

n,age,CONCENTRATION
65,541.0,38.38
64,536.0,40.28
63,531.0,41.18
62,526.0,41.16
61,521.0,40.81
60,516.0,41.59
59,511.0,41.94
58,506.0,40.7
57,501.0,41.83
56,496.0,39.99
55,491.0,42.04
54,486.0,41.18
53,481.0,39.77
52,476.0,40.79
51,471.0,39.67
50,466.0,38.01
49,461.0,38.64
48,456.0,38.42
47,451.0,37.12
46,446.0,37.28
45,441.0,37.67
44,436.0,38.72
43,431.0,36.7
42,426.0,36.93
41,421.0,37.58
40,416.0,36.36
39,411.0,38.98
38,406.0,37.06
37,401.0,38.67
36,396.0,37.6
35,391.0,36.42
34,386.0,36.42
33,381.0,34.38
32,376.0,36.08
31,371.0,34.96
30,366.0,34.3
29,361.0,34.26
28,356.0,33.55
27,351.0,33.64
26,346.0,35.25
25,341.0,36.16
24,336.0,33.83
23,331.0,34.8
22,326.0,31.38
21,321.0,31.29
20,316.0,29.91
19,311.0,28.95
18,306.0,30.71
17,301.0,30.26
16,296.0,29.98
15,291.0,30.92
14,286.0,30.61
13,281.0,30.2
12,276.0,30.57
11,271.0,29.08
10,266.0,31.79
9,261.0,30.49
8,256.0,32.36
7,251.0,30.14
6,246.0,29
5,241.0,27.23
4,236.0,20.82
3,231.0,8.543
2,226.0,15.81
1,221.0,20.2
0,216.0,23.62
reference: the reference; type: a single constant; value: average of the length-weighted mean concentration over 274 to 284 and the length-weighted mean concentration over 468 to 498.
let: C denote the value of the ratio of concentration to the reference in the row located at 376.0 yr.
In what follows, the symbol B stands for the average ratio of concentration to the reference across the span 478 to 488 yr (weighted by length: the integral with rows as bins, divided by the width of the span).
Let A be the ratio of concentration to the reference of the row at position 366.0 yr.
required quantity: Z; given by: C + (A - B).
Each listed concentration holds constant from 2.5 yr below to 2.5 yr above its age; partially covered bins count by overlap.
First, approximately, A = 0.97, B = 1.14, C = 1.017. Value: 0.84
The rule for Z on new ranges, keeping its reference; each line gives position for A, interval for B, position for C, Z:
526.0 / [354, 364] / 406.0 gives 1.25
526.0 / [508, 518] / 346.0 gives 0.98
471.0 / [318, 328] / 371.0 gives 1.22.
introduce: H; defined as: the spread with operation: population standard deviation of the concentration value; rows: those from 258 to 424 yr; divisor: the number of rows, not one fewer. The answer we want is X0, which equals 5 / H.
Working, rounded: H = 3.0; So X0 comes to 2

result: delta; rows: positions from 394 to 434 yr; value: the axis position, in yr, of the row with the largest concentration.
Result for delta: 411.0 yr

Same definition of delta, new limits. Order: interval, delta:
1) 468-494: 491.0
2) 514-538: 516.0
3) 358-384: 376.0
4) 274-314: 291.0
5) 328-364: 341.0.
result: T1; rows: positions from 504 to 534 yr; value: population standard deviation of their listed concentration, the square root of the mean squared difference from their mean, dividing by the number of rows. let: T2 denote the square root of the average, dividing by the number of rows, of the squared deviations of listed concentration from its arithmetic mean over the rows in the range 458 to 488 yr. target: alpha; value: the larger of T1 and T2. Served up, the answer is 1.1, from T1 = 0.43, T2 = 1.11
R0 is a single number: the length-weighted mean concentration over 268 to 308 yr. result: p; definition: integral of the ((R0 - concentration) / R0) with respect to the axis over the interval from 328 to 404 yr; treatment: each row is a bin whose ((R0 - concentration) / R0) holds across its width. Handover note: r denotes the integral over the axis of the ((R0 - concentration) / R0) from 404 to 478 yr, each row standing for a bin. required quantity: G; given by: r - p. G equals -6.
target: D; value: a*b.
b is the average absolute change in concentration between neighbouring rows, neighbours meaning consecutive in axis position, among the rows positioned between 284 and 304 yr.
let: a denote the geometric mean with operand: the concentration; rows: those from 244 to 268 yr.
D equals 15.7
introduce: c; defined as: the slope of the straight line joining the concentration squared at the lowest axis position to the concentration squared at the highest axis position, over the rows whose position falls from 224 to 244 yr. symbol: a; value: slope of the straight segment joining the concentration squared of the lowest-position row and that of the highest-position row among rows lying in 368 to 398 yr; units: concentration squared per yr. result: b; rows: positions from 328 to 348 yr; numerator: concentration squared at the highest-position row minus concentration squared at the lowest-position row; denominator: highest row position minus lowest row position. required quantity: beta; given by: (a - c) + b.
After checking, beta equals -23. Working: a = 7.7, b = 2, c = 32.8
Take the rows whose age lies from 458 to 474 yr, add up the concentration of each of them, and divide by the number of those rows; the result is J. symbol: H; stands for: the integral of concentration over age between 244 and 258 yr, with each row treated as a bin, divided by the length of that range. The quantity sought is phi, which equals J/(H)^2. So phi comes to 0.042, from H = 30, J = 38.8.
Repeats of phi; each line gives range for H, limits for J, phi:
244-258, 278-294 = 0.033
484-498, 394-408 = 0.022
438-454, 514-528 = 0.029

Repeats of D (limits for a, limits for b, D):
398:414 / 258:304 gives 37.3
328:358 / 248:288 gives 51.1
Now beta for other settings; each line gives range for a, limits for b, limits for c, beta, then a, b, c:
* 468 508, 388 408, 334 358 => 6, 2.4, 3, -0.9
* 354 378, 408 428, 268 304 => -4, 8.8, -10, 2.3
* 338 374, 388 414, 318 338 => -4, -2.8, 10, 11.0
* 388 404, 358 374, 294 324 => 19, 16.9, 5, 3.2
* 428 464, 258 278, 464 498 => 0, 4.9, 0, 5.1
